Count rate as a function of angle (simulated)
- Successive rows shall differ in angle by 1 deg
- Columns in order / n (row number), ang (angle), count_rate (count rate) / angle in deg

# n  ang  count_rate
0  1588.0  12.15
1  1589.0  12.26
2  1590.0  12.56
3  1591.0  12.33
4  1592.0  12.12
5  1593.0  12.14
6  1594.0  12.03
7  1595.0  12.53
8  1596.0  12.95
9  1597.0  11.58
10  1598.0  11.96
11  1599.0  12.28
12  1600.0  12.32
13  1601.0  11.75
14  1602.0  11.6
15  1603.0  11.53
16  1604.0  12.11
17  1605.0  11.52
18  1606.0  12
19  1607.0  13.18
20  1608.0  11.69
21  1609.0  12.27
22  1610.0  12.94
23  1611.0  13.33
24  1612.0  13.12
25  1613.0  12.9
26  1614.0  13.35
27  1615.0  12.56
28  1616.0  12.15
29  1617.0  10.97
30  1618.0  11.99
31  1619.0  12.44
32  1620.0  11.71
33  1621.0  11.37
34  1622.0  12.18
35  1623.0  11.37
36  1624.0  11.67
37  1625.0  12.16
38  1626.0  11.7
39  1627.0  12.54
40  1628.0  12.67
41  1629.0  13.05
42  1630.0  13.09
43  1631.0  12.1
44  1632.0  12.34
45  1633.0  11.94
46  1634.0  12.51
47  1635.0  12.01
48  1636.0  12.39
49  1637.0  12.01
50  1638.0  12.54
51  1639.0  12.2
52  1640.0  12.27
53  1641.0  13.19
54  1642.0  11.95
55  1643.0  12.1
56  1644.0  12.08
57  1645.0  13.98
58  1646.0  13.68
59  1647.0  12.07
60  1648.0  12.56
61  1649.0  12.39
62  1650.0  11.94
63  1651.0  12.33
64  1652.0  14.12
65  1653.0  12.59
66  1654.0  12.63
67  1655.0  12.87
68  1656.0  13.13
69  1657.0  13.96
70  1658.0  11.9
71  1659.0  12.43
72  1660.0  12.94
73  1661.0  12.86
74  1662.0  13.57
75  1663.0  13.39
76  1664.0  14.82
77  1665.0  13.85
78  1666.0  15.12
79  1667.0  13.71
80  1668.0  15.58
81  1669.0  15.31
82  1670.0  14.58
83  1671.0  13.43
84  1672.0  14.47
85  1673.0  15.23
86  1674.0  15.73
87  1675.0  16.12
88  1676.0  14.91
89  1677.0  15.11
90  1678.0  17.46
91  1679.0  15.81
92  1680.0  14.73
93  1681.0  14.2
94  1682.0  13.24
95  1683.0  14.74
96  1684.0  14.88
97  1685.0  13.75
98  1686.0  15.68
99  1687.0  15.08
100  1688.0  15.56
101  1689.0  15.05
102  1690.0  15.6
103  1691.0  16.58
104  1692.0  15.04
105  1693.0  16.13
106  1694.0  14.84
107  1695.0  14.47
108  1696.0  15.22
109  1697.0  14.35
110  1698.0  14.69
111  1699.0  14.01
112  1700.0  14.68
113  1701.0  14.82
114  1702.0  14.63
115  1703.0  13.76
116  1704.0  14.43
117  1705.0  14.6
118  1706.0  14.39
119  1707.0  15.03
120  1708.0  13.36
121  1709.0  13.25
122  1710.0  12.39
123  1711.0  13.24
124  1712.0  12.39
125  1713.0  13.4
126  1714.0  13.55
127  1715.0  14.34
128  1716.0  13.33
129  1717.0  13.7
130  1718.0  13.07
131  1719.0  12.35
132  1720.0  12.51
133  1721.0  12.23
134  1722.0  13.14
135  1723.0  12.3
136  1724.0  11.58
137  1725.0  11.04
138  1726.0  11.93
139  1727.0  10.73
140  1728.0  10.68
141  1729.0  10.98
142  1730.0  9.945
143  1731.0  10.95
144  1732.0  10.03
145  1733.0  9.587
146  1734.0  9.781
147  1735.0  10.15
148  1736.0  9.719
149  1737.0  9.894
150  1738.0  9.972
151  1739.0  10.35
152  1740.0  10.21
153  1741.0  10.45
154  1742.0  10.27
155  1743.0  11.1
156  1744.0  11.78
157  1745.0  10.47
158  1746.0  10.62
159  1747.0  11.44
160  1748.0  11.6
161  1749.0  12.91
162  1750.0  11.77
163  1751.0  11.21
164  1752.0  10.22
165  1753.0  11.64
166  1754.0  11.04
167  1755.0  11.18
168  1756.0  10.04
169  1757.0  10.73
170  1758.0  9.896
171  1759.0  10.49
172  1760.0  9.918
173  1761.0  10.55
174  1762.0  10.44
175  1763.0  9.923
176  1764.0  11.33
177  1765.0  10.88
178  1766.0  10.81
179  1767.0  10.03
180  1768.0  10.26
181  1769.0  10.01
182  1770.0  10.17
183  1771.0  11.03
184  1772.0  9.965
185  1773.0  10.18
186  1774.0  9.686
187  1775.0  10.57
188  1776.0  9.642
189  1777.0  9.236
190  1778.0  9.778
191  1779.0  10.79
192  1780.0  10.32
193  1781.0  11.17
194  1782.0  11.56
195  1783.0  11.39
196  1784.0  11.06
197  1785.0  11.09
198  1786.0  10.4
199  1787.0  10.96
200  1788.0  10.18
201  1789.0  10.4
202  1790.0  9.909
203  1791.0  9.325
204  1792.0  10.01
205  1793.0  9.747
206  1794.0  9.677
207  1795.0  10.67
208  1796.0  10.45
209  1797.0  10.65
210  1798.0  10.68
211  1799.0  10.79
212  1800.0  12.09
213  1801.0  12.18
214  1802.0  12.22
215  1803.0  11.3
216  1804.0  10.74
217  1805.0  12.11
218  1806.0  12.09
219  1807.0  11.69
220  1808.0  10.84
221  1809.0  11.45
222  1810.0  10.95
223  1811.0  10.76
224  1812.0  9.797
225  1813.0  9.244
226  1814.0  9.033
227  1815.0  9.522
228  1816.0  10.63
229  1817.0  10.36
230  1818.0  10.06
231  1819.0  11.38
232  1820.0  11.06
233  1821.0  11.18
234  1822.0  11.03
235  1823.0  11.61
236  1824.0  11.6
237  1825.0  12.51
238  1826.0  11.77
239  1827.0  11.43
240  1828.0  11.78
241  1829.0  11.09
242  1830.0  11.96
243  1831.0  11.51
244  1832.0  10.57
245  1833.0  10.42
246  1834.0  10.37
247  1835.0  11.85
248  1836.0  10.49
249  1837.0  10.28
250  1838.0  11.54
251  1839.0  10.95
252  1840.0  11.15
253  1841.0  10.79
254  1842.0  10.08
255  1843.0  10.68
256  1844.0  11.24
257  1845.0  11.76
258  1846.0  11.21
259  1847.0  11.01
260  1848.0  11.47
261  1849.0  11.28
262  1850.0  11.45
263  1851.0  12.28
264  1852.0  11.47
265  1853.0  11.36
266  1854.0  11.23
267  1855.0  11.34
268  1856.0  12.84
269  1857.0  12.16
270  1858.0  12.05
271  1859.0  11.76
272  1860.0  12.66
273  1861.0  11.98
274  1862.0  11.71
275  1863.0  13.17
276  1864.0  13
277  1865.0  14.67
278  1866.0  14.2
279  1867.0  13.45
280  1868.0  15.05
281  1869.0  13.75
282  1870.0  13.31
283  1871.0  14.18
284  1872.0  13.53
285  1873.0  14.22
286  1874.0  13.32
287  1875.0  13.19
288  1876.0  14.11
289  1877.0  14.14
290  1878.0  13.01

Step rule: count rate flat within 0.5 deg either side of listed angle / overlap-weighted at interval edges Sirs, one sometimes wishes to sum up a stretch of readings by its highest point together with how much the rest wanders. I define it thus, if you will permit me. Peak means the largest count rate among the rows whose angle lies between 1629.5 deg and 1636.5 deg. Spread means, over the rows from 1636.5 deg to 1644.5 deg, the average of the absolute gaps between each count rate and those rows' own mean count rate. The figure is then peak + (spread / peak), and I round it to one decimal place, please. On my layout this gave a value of 13.1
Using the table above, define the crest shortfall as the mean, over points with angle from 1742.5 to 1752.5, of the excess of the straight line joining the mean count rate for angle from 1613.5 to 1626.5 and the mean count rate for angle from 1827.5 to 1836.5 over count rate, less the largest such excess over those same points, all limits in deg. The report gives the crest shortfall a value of -1.07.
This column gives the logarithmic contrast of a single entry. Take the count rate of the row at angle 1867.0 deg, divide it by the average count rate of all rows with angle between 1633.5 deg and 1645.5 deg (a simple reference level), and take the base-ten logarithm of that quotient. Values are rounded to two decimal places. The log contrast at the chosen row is 0.03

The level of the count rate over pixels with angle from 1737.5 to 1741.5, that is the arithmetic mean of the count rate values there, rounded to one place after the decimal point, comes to 10.2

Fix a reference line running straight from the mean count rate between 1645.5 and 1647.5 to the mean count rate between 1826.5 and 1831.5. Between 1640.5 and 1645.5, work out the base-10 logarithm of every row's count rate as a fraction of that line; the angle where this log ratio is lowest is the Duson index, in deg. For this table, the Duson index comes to 1642.0 deg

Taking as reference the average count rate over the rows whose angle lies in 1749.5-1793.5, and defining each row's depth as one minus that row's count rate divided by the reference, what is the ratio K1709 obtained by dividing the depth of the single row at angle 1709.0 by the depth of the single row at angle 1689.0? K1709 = 0.61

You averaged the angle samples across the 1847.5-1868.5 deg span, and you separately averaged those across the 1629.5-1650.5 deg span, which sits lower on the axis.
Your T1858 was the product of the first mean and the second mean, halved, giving 77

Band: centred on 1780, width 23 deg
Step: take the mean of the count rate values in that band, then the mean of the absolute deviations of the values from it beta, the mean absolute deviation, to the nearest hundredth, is 0.54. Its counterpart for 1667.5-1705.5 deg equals 0.63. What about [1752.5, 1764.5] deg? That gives 0.49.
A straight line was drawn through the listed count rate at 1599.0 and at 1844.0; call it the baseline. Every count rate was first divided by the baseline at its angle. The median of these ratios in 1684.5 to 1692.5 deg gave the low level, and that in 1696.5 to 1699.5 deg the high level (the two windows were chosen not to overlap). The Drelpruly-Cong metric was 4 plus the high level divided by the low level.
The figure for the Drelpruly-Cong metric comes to 4.94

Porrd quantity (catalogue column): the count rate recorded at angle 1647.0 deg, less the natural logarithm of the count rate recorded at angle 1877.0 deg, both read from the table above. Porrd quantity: 9.4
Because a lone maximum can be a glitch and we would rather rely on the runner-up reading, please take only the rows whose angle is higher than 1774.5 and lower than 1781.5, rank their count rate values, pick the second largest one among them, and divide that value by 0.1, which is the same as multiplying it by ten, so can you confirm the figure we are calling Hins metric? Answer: 108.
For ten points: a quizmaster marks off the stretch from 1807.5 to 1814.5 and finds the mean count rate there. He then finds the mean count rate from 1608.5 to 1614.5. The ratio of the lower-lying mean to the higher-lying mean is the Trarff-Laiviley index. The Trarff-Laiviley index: 1.26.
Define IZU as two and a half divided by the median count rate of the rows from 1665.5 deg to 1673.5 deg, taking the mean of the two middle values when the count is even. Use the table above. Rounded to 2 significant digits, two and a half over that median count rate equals 0.17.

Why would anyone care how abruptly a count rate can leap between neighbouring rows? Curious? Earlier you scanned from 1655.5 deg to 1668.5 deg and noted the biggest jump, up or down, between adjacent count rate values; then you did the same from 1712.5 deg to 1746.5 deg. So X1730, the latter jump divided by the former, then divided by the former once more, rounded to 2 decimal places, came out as 0.31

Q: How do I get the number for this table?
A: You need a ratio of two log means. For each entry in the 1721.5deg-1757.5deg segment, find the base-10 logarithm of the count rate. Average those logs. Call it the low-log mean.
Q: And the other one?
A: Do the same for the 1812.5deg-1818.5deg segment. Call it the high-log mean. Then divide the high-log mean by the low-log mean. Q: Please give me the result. 0.957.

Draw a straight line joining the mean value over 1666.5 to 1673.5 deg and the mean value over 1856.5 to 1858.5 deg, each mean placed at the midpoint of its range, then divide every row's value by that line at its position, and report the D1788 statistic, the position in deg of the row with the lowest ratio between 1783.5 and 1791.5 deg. 1791.0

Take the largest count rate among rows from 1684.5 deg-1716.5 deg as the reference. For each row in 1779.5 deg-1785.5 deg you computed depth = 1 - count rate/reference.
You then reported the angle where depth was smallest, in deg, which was 1782.0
